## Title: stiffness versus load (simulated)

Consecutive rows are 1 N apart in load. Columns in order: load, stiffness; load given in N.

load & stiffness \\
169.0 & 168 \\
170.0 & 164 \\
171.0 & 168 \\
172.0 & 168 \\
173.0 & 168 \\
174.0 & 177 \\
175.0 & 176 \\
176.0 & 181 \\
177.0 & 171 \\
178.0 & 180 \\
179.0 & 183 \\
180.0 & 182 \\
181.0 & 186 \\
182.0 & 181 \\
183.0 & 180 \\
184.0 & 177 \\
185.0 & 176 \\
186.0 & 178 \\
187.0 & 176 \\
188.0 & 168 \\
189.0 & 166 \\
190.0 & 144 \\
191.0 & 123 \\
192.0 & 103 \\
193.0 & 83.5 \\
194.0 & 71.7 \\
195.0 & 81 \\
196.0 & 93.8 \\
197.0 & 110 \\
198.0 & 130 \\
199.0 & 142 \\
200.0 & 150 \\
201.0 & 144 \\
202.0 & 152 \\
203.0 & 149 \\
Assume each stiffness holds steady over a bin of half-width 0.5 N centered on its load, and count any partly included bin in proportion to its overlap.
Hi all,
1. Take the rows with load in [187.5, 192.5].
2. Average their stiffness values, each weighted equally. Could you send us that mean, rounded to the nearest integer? 141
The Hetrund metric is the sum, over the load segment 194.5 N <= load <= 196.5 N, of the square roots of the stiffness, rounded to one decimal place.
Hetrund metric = 18.7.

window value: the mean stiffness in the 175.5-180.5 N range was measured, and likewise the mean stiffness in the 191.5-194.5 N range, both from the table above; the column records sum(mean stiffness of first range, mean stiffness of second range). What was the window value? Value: 265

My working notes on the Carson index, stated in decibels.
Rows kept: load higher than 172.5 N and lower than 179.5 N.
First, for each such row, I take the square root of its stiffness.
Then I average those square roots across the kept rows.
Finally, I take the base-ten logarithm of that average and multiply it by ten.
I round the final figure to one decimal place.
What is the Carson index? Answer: 11.2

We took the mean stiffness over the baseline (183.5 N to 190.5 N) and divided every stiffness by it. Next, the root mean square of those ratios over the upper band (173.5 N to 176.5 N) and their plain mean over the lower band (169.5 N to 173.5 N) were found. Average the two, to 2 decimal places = 1.02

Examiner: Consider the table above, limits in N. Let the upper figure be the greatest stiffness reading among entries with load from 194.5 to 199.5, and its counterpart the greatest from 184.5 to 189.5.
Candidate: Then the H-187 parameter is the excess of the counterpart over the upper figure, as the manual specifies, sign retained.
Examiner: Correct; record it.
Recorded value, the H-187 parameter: 36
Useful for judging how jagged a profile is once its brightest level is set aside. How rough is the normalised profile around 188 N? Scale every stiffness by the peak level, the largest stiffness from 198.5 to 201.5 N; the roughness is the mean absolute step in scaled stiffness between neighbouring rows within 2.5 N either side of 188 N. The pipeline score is 0.057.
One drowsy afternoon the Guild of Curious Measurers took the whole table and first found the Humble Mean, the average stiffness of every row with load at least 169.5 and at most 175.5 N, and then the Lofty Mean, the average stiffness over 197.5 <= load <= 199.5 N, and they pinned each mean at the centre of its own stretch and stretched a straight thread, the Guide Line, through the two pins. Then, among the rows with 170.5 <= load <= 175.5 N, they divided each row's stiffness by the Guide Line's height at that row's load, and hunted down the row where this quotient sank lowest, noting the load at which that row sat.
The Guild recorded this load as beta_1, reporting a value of 171.0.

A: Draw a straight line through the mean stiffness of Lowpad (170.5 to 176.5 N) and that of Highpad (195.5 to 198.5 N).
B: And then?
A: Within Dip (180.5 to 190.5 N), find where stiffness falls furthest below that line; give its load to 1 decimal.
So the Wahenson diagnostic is 190.0 N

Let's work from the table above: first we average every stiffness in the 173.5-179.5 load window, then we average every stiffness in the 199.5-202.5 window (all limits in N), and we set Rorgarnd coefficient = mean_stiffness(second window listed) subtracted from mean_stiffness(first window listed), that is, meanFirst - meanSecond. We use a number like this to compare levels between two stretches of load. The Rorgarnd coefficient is 29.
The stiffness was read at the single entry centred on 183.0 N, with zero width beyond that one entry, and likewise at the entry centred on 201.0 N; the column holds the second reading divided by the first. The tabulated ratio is 0.80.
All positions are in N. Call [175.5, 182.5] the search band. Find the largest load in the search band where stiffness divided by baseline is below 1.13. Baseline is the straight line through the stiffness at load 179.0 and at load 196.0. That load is 182.0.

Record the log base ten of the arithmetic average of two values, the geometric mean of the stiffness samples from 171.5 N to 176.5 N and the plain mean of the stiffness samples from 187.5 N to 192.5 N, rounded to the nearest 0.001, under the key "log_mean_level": 2.197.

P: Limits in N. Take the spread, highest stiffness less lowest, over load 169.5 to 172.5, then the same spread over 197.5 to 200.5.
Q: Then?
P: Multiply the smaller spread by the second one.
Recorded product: 80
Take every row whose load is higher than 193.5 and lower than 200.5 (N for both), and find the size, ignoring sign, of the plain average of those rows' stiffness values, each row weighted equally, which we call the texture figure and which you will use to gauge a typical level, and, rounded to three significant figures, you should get 111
